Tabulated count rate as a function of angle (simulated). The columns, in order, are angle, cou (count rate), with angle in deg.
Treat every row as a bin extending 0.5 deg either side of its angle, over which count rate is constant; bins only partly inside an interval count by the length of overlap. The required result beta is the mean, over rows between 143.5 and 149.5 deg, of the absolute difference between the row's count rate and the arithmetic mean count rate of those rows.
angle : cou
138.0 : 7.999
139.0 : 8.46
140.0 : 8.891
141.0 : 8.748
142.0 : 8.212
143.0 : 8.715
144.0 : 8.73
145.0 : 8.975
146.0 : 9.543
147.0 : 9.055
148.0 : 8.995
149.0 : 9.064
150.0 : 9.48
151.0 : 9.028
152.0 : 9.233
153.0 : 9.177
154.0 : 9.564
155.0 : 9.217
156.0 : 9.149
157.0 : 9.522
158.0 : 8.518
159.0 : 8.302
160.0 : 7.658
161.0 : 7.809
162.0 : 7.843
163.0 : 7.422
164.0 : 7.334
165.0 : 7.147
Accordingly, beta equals 0.16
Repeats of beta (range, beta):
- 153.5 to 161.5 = 0.65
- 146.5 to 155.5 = 0.15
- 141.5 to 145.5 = 0.22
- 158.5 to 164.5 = 0.26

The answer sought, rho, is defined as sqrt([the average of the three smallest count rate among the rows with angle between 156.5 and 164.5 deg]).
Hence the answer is 2.73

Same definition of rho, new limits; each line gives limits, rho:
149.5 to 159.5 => 2.94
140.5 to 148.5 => 2.92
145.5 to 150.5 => 3.01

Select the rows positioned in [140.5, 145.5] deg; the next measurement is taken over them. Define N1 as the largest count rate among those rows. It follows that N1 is 8.975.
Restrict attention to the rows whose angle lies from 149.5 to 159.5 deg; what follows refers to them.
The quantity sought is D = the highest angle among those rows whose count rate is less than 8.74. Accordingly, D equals 159.0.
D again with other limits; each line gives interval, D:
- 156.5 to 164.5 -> 164.0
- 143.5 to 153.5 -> 144.0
